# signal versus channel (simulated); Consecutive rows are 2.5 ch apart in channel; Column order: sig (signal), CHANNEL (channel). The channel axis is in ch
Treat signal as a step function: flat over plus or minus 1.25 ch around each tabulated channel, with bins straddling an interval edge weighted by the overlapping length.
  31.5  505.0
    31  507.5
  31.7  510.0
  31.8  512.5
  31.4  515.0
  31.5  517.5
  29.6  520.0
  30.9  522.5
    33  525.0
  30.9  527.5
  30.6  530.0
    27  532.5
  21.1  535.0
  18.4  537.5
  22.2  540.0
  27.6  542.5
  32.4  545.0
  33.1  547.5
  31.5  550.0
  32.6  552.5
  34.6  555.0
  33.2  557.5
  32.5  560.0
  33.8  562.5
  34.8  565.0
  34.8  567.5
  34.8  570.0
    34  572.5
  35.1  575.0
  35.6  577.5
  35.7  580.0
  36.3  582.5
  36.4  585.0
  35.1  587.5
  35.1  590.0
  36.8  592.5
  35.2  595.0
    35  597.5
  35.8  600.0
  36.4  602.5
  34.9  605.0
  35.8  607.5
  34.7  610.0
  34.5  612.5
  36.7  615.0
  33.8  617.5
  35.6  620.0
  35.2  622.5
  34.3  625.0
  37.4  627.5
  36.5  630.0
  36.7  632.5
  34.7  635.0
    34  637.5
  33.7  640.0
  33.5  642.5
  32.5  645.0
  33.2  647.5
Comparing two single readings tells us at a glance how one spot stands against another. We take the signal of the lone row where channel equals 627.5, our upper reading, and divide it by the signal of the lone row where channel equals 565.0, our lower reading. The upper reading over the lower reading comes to 1.07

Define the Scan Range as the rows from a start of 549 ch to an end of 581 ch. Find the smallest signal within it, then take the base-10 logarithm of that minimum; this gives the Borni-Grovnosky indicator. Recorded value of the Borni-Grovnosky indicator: 1.50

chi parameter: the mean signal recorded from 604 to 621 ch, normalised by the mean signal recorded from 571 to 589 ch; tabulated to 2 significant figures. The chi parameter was 0.99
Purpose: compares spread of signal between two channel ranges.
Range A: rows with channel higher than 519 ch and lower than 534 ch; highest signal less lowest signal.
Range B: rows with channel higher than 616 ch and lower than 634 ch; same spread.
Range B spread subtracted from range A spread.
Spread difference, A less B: 2.4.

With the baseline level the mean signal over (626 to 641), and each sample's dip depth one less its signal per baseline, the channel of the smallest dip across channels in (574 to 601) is 592.5 ch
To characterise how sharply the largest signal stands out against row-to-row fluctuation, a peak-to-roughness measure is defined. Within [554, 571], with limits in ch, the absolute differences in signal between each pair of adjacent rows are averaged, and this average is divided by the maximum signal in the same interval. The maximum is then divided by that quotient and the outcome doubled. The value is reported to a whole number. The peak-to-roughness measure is 3303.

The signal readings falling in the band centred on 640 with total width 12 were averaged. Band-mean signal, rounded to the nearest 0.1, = 33.7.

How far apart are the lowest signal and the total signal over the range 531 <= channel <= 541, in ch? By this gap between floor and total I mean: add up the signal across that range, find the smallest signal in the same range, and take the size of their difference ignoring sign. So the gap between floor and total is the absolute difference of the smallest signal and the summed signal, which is 70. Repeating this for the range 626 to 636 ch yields 111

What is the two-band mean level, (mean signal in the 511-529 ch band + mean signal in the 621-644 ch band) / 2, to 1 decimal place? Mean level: 33.2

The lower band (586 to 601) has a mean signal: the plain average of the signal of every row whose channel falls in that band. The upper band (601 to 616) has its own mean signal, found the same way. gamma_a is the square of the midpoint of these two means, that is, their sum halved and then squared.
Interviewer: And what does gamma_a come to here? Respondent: 1260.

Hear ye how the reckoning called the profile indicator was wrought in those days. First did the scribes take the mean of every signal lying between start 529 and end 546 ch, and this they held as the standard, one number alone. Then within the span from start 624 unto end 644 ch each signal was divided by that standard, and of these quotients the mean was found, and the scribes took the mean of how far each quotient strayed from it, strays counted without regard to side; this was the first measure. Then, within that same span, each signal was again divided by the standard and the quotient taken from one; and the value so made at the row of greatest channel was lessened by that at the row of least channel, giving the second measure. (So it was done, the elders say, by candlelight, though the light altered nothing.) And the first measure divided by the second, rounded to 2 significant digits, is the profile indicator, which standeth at 1.7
